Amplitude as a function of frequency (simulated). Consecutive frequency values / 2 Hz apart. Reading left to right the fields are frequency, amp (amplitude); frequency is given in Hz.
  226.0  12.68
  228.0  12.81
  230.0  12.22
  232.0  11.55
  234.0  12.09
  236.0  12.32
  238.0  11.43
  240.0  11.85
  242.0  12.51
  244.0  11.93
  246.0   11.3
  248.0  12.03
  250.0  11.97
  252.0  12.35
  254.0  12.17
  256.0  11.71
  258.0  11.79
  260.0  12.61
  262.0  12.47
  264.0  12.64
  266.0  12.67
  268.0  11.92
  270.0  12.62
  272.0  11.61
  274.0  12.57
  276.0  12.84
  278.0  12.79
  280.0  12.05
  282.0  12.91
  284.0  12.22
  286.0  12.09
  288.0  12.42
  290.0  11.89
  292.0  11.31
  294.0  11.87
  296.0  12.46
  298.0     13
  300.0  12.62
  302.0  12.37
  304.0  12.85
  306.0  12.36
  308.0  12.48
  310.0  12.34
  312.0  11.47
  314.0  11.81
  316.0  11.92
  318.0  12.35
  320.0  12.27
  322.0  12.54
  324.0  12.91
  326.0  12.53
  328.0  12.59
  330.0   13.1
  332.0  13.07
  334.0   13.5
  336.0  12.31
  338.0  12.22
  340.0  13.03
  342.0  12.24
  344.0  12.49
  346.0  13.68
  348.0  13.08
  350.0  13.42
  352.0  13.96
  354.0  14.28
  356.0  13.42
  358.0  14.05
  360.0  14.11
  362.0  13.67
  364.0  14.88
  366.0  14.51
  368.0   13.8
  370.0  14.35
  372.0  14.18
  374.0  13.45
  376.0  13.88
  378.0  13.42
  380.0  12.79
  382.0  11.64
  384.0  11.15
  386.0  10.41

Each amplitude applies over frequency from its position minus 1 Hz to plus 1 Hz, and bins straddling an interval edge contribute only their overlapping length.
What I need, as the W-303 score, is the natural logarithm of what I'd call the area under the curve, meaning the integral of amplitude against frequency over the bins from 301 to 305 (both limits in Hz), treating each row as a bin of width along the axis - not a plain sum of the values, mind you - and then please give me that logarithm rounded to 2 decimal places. 3.92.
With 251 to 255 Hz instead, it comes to 3.89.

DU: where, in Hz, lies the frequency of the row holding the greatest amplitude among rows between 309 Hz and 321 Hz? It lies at 318.0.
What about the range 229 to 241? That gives 236.0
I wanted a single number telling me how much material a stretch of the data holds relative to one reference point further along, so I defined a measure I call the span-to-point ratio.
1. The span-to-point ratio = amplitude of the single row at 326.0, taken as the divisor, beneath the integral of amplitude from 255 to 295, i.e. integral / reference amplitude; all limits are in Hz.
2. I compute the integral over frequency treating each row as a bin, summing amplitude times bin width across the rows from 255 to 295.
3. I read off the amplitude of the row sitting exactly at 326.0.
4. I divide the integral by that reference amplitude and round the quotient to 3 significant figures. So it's 39.1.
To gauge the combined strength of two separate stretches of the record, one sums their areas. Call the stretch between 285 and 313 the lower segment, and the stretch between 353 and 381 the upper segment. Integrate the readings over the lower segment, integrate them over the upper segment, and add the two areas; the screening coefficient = 733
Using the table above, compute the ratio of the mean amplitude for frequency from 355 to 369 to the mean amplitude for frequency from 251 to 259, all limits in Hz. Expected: 1.17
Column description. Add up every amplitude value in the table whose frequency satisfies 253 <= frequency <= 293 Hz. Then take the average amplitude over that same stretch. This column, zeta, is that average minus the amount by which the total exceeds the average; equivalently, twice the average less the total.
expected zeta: -221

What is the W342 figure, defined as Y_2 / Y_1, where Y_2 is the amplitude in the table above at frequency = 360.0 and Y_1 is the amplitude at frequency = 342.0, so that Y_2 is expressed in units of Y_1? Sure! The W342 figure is 1.15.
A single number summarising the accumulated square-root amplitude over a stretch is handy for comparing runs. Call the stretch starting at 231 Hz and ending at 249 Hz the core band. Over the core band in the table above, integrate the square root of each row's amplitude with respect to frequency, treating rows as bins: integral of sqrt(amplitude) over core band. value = 62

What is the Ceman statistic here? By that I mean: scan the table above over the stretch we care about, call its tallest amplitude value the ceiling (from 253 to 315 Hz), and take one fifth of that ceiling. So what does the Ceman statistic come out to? 2.600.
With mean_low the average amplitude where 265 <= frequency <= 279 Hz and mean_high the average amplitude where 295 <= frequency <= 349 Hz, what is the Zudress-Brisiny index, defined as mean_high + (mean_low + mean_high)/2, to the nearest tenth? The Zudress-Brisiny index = 25.1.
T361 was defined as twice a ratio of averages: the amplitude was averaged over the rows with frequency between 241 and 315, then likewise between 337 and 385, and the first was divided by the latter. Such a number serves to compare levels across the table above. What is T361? 1.83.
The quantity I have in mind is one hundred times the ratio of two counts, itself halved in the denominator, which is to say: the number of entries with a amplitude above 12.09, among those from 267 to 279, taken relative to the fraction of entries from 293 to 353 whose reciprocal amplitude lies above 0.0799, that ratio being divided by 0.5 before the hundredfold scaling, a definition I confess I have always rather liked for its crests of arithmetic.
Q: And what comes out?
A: 1600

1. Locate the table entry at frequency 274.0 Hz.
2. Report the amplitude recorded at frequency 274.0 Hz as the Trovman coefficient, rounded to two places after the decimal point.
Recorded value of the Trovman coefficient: 12.57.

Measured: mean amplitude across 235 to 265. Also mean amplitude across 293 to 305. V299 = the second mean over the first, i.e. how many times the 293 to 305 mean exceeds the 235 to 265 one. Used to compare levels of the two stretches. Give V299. 1.04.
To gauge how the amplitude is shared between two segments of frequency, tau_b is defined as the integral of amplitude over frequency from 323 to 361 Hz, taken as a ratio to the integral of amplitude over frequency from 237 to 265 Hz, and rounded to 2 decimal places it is 1.48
